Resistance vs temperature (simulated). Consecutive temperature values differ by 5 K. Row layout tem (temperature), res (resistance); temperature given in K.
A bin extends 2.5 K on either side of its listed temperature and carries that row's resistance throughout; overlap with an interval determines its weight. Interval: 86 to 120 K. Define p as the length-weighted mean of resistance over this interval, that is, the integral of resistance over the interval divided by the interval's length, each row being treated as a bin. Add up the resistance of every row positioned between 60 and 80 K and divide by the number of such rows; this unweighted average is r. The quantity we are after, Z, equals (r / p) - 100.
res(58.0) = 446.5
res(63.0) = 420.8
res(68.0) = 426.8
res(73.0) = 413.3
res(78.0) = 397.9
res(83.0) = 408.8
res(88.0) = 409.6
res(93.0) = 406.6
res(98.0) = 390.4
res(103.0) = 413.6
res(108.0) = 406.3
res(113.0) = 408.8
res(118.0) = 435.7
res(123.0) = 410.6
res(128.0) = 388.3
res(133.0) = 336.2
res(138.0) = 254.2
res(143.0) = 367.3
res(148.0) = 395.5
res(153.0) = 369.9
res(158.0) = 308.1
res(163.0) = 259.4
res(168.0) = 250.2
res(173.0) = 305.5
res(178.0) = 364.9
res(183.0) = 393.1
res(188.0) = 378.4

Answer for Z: -98.99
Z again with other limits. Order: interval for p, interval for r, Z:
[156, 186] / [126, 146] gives -98.93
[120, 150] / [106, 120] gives -98.84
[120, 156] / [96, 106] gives -98.89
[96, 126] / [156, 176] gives -99.32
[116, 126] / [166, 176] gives -99.34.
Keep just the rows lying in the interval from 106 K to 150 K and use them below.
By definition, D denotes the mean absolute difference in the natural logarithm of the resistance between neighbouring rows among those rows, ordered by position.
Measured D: 0.13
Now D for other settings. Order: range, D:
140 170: 0.11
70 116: 0.02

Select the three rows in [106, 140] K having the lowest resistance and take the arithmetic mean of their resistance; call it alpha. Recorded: 326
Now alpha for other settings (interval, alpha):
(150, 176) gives 272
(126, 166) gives 274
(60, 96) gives 404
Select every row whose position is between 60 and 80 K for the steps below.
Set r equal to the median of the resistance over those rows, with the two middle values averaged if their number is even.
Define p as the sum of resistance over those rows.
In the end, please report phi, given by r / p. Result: 0.251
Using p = 1659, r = 417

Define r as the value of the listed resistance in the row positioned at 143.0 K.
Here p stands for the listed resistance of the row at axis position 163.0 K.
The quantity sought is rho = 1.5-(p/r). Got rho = 0.8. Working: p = 259.4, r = 367.3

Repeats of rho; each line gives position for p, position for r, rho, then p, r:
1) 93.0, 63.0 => 0.5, 406.6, 420.8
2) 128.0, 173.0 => 0.2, 388.3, 305.5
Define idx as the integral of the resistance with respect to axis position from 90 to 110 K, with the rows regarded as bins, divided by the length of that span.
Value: 404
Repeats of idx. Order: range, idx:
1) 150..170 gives 301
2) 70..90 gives 408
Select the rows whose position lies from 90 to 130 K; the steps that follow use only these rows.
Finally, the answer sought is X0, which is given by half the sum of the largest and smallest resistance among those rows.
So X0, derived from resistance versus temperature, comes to 412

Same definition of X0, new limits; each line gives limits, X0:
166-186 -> 322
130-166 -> 325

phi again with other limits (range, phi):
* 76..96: 0.251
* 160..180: 0.239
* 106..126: 0.247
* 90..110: 0.251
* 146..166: 0.254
